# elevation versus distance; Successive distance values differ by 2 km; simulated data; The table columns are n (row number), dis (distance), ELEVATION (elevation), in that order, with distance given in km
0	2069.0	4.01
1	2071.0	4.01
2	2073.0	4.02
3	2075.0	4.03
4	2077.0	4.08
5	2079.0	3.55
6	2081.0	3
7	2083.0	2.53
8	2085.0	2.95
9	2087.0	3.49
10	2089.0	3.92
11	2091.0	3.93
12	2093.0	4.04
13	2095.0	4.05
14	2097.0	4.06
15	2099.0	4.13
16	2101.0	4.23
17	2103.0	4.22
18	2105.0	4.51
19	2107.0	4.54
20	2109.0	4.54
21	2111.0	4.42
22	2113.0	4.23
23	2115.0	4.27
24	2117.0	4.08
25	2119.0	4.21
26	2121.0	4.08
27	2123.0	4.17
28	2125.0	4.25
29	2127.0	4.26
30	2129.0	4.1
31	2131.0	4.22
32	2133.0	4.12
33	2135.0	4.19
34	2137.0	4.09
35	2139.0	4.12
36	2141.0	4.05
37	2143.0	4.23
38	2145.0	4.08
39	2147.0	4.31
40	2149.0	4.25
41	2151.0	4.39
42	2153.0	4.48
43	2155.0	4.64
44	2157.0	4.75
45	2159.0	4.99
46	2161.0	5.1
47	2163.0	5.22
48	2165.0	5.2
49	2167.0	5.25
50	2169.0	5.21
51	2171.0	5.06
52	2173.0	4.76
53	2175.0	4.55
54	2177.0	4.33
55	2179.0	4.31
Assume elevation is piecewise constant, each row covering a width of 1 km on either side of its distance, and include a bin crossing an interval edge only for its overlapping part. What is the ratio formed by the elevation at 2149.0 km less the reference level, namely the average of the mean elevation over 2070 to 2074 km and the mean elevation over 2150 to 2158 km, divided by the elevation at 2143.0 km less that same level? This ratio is 0.67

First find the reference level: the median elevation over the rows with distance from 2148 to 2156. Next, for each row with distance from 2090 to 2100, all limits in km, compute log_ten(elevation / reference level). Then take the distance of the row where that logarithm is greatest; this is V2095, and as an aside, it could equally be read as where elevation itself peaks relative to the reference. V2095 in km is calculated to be 2099.0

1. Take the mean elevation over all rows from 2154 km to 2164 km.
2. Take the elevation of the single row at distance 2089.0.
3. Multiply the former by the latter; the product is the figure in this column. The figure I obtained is 19.4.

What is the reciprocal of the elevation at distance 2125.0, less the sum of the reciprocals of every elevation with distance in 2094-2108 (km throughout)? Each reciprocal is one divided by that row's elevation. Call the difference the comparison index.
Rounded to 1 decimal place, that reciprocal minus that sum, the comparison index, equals -1.4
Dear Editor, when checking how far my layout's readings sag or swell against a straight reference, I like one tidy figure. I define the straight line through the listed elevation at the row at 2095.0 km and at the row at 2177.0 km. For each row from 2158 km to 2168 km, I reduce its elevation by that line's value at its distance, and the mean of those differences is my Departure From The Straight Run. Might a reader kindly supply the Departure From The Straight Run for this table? 0.9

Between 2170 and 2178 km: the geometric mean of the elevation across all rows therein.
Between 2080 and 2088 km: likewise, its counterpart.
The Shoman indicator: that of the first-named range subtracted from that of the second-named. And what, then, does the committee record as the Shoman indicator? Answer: -1.7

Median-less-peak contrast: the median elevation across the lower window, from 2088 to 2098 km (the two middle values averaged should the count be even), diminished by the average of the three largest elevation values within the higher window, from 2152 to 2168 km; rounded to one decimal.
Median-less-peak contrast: -1.2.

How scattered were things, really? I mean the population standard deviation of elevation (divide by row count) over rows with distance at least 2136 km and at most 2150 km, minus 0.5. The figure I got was -0.407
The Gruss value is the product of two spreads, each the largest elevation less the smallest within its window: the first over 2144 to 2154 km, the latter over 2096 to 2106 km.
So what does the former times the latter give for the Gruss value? 0.18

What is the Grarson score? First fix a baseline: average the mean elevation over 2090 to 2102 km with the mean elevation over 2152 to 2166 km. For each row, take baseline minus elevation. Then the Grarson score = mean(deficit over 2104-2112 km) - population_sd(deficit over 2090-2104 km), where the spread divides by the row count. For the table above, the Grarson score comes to -0.11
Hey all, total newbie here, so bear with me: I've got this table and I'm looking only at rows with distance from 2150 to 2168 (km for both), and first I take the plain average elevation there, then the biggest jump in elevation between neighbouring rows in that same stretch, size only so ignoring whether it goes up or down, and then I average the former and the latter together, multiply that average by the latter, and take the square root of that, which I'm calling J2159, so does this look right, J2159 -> 0.78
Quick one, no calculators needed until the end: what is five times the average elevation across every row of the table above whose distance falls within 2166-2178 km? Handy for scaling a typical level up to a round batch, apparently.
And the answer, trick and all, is 24.3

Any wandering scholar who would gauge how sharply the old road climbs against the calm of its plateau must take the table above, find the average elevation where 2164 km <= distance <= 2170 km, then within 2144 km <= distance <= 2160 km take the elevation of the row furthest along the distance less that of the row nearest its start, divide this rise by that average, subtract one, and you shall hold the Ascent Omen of -0.83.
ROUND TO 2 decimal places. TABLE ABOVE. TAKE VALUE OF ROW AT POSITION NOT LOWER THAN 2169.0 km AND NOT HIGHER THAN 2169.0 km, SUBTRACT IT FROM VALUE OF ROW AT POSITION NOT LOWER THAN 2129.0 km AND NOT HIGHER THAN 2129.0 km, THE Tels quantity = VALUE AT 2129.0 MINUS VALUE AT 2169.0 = -1.11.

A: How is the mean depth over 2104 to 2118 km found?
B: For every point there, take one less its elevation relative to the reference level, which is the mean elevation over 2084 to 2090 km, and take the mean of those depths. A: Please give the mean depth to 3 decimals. -0.265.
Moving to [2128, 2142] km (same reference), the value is -0.195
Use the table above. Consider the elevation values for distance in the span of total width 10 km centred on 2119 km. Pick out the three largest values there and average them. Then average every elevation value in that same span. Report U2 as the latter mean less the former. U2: -0.05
